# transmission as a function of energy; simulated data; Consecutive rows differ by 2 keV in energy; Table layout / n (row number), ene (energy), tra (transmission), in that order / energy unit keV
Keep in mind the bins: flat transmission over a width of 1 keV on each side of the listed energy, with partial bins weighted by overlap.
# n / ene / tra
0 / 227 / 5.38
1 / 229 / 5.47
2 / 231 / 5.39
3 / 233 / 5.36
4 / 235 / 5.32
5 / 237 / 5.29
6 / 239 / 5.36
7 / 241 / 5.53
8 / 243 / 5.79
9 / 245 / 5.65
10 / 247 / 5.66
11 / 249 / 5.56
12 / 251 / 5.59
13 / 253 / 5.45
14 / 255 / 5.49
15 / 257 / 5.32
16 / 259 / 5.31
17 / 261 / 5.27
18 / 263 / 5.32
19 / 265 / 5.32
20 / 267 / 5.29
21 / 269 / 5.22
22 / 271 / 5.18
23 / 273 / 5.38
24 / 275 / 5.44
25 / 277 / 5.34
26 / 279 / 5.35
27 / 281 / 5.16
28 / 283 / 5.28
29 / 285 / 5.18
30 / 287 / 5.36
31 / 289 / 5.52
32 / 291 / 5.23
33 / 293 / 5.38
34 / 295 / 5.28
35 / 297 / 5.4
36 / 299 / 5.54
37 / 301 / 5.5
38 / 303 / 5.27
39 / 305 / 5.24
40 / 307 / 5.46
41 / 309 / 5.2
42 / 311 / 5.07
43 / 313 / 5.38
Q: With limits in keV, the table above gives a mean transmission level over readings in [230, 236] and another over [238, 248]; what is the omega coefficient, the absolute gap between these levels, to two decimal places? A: 0.24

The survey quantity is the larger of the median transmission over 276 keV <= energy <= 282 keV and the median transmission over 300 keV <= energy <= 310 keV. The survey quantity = 5.34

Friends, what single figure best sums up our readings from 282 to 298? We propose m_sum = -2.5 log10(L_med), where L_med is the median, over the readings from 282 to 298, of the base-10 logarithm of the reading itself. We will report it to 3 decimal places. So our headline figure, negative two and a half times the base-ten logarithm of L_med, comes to 0.348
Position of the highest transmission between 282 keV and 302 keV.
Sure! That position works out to 299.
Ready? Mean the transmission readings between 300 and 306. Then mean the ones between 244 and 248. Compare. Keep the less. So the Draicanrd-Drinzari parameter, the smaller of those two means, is 5.34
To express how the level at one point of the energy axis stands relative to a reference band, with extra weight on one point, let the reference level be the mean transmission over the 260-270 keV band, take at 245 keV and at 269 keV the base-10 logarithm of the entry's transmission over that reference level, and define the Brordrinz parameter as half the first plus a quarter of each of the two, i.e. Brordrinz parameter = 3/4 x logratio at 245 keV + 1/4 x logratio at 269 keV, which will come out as 0.020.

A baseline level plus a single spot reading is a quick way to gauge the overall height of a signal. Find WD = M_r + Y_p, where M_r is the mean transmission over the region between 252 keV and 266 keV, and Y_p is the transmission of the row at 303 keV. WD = 10.62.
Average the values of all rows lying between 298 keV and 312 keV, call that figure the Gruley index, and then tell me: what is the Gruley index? 5.33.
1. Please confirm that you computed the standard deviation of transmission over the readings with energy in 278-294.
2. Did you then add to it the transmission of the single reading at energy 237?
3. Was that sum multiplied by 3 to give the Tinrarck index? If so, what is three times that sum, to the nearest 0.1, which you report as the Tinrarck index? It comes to 16.2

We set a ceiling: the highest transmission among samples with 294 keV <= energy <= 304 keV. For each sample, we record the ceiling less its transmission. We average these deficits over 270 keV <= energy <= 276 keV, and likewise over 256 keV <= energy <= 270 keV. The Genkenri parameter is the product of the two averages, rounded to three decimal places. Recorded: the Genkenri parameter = 0.051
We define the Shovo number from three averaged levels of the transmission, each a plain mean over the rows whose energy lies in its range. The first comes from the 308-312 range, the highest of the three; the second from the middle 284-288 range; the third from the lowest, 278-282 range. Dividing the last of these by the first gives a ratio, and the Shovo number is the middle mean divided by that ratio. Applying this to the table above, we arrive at 5.15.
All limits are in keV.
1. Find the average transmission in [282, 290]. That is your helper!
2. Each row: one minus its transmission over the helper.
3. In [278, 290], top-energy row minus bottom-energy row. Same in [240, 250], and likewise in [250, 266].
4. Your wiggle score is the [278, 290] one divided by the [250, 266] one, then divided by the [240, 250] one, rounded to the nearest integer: 112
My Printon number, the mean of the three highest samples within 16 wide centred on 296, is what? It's 5.52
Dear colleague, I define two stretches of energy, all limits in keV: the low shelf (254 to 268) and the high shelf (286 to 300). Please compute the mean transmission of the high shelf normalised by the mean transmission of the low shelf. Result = 1.01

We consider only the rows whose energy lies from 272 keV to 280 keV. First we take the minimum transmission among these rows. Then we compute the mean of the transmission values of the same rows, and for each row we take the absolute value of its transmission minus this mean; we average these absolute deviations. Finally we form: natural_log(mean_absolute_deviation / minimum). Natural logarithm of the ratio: -5.1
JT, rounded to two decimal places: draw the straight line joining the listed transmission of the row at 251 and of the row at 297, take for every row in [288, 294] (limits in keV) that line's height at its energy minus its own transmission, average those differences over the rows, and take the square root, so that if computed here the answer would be 0.22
